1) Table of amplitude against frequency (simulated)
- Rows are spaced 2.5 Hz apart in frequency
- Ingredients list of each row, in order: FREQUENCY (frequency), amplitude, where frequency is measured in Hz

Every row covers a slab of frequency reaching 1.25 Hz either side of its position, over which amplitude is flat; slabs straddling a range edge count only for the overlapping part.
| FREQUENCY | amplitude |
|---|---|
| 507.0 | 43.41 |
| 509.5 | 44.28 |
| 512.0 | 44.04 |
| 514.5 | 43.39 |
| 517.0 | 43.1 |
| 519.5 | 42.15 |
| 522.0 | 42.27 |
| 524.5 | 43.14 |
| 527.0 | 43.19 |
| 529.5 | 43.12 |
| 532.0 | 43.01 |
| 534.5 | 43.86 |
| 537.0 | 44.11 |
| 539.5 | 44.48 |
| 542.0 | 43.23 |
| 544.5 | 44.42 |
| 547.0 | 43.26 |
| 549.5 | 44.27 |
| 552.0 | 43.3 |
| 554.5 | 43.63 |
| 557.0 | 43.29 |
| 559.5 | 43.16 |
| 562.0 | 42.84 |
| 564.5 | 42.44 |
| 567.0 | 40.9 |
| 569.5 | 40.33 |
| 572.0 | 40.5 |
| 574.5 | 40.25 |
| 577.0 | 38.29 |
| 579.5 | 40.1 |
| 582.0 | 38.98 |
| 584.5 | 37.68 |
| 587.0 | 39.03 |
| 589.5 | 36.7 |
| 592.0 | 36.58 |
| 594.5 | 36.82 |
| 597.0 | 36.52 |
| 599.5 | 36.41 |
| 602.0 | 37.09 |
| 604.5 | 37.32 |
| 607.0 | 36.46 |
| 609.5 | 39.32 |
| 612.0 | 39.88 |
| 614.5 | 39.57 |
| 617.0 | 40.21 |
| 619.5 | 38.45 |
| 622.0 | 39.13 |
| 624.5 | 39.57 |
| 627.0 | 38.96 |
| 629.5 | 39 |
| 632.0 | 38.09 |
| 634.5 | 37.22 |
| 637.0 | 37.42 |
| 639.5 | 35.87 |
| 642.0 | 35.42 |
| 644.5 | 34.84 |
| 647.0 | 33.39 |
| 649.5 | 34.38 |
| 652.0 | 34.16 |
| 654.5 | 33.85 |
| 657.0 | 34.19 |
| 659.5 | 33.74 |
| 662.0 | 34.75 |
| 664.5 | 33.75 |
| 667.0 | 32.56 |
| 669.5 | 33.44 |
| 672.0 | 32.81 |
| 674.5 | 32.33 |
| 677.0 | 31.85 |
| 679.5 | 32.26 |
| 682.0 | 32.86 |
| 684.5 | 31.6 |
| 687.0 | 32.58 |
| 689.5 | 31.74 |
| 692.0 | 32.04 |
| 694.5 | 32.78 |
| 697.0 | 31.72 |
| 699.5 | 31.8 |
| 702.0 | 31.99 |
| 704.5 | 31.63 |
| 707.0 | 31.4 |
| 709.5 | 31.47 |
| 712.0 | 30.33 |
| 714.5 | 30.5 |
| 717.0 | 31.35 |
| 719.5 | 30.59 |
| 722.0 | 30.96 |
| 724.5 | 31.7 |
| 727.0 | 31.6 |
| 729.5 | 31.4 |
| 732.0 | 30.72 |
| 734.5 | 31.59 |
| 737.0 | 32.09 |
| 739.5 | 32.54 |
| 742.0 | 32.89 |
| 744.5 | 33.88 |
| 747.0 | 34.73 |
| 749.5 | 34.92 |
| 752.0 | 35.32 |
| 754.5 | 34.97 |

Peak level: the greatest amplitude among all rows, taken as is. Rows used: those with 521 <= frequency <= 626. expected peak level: 44.48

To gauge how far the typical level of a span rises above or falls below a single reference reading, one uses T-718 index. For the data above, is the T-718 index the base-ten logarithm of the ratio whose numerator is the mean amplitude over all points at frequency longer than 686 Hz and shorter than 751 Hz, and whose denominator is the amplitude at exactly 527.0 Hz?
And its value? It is -0.13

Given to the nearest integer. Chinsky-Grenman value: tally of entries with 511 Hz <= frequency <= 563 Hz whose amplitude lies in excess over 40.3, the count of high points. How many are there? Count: 21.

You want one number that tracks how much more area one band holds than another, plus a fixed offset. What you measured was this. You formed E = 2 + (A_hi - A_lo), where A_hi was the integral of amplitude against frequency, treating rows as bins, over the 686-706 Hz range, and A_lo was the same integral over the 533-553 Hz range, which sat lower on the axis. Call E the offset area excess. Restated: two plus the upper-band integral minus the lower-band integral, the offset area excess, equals -235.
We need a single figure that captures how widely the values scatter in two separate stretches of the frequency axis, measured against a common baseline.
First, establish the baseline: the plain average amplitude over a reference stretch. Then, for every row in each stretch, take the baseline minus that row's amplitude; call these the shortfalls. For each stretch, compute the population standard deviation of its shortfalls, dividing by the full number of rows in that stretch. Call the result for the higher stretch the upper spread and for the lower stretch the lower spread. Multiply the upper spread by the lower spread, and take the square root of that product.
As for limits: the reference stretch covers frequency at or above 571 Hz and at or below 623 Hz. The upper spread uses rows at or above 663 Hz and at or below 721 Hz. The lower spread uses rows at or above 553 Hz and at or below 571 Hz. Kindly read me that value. 1.00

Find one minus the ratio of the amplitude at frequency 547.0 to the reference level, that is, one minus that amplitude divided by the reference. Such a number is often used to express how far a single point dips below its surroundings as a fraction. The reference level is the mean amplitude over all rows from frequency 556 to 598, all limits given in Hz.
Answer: -0.09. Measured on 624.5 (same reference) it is 0.00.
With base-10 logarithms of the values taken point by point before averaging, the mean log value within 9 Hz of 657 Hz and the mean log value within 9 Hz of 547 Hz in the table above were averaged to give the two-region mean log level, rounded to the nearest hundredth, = 1.59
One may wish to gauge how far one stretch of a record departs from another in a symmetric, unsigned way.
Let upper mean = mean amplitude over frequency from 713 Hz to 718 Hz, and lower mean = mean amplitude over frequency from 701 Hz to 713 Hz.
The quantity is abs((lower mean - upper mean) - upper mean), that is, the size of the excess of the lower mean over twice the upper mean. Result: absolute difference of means 30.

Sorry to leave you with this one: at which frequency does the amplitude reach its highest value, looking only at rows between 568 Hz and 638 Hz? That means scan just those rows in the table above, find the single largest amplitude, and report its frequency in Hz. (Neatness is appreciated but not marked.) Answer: 572.0 Hz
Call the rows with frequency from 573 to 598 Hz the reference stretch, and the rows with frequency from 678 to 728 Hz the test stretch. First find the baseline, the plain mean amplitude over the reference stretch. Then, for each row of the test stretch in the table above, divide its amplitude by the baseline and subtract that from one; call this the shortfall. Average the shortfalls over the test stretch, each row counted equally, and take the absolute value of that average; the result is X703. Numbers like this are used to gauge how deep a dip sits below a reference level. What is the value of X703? 0.17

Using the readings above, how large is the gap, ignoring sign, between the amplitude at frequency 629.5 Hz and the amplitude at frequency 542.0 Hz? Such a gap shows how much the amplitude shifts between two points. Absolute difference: 4.2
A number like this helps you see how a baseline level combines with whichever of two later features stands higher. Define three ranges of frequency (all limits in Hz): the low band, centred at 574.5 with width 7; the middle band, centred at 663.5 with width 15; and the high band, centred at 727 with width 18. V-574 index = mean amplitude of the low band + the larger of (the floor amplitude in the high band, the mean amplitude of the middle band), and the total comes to 73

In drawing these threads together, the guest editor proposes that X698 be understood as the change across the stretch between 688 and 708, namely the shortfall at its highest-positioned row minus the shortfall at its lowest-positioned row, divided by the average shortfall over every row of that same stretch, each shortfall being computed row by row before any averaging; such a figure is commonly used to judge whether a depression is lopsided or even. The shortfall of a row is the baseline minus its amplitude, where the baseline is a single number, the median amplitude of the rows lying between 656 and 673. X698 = 0.2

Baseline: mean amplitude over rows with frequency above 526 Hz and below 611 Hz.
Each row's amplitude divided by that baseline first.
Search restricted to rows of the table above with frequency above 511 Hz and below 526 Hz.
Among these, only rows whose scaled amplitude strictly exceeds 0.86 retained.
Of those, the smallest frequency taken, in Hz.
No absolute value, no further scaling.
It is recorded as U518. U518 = 512.0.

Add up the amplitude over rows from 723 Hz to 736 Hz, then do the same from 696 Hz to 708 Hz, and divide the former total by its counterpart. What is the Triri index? 0.99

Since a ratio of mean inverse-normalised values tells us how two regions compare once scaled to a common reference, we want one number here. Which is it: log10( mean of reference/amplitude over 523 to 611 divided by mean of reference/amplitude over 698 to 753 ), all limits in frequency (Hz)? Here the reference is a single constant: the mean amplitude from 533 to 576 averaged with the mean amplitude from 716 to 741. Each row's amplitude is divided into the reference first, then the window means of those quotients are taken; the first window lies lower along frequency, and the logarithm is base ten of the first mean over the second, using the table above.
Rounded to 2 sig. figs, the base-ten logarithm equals -0.10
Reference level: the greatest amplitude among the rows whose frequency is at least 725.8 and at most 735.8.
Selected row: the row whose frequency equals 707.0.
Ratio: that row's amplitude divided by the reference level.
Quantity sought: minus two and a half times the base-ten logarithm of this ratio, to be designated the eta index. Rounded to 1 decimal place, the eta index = 0.0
